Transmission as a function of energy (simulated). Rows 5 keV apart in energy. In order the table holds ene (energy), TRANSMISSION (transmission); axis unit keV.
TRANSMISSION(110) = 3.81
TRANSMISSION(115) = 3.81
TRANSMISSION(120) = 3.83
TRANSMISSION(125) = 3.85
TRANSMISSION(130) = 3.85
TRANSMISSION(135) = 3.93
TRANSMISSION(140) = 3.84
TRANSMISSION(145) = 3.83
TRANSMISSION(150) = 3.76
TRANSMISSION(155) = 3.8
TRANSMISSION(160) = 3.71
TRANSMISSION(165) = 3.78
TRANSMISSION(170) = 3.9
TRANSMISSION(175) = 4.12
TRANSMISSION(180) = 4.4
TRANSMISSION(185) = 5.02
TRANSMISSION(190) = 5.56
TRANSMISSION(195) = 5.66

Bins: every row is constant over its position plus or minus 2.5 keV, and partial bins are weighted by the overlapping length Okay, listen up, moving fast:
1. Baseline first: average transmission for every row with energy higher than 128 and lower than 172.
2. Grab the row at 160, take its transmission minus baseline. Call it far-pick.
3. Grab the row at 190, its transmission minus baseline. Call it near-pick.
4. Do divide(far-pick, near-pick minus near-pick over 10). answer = -0.1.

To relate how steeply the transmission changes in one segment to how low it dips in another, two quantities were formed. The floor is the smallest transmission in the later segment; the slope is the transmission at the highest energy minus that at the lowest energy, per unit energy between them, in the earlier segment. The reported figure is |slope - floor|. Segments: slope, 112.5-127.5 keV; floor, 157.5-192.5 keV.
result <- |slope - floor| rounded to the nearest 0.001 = 3.706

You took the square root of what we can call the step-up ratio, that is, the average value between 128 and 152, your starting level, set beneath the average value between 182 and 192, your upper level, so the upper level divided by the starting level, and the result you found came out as 1.17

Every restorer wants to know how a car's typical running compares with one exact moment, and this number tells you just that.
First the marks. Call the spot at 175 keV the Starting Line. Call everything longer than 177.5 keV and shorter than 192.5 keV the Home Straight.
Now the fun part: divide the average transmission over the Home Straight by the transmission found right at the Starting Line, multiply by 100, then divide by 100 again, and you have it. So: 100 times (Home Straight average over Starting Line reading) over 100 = 1.21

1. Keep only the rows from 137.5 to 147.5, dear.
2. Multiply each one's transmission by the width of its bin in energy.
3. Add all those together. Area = 38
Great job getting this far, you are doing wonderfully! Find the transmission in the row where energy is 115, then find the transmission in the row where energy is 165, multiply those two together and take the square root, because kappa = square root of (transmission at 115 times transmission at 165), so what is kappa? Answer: 3.79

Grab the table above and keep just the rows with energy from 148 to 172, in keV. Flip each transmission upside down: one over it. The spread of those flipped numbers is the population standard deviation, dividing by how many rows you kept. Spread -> 0.0043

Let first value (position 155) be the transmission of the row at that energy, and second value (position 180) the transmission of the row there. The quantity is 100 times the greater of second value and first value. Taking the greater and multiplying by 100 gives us 440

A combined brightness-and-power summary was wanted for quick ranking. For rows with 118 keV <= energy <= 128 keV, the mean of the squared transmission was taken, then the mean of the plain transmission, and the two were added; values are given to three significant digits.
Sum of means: 18.6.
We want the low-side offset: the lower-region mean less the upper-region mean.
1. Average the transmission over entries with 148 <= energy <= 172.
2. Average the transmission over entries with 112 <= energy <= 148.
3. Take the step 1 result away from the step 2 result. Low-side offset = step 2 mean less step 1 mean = 0.06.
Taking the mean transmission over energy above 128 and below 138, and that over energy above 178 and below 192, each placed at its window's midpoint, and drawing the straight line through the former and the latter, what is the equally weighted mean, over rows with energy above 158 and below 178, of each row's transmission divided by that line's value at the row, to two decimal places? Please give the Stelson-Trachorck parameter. 0.84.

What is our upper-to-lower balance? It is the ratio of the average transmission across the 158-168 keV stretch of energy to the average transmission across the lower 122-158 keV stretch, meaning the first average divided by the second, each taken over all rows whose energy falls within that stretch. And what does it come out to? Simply 0.98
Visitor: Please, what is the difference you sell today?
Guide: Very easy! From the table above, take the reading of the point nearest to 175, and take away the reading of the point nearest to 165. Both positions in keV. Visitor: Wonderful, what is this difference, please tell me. 0.34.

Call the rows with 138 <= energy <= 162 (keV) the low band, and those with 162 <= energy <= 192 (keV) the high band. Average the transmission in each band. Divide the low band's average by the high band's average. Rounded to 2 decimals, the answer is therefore 0.85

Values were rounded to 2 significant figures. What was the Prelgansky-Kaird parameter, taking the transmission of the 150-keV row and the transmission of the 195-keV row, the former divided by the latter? 0.66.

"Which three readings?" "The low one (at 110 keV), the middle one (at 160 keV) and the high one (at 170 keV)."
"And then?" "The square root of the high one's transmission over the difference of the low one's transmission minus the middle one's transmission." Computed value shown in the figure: 6.2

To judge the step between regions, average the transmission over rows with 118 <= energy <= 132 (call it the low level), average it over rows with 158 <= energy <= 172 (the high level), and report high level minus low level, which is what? -0.05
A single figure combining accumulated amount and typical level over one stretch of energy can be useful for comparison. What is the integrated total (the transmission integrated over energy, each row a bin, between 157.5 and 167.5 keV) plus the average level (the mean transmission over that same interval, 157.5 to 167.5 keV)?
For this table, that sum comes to 41.2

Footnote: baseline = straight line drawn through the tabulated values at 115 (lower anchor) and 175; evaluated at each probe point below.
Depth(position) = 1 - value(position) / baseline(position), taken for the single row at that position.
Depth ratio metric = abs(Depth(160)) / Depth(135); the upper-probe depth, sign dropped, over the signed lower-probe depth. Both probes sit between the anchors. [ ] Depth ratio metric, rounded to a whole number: -19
